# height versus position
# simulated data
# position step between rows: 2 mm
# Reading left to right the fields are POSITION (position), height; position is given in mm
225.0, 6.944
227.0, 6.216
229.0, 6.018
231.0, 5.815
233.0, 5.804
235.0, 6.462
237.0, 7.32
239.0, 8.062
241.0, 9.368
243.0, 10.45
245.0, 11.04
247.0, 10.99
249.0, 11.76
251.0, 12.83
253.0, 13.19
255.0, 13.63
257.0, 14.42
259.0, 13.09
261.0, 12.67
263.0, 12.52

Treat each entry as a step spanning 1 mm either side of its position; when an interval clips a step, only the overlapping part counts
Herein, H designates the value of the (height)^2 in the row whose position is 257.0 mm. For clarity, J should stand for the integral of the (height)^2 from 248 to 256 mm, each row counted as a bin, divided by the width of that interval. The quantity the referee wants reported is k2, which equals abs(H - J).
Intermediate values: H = 208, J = 166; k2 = 42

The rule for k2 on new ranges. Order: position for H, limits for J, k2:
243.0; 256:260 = 80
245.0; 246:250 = 8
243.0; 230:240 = 64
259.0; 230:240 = 126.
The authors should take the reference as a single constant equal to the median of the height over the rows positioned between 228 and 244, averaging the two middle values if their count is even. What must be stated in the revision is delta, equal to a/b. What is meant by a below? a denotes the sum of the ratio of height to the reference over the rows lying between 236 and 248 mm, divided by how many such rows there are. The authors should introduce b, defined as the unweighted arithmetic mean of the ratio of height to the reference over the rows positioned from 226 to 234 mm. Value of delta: 1.60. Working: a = 1.4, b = 0.9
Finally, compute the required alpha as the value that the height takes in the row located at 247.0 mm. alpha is 10.99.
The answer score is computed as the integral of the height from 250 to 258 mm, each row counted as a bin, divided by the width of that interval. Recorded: 14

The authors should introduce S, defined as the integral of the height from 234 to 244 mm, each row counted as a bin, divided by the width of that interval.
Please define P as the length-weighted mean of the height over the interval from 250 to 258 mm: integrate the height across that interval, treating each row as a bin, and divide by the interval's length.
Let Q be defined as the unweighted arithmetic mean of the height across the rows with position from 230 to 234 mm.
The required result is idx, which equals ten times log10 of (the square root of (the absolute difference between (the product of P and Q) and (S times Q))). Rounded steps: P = 13.5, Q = 6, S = 8.3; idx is 7.4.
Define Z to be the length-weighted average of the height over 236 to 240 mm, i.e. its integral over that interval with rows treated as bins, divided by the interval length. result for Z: 7.7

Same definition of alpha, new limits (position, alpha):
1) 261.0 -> 12.67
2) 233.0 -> 5.804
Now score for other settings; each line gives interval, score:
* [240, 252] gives 11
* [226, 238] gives 6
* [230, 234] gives 6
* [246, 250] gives 11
